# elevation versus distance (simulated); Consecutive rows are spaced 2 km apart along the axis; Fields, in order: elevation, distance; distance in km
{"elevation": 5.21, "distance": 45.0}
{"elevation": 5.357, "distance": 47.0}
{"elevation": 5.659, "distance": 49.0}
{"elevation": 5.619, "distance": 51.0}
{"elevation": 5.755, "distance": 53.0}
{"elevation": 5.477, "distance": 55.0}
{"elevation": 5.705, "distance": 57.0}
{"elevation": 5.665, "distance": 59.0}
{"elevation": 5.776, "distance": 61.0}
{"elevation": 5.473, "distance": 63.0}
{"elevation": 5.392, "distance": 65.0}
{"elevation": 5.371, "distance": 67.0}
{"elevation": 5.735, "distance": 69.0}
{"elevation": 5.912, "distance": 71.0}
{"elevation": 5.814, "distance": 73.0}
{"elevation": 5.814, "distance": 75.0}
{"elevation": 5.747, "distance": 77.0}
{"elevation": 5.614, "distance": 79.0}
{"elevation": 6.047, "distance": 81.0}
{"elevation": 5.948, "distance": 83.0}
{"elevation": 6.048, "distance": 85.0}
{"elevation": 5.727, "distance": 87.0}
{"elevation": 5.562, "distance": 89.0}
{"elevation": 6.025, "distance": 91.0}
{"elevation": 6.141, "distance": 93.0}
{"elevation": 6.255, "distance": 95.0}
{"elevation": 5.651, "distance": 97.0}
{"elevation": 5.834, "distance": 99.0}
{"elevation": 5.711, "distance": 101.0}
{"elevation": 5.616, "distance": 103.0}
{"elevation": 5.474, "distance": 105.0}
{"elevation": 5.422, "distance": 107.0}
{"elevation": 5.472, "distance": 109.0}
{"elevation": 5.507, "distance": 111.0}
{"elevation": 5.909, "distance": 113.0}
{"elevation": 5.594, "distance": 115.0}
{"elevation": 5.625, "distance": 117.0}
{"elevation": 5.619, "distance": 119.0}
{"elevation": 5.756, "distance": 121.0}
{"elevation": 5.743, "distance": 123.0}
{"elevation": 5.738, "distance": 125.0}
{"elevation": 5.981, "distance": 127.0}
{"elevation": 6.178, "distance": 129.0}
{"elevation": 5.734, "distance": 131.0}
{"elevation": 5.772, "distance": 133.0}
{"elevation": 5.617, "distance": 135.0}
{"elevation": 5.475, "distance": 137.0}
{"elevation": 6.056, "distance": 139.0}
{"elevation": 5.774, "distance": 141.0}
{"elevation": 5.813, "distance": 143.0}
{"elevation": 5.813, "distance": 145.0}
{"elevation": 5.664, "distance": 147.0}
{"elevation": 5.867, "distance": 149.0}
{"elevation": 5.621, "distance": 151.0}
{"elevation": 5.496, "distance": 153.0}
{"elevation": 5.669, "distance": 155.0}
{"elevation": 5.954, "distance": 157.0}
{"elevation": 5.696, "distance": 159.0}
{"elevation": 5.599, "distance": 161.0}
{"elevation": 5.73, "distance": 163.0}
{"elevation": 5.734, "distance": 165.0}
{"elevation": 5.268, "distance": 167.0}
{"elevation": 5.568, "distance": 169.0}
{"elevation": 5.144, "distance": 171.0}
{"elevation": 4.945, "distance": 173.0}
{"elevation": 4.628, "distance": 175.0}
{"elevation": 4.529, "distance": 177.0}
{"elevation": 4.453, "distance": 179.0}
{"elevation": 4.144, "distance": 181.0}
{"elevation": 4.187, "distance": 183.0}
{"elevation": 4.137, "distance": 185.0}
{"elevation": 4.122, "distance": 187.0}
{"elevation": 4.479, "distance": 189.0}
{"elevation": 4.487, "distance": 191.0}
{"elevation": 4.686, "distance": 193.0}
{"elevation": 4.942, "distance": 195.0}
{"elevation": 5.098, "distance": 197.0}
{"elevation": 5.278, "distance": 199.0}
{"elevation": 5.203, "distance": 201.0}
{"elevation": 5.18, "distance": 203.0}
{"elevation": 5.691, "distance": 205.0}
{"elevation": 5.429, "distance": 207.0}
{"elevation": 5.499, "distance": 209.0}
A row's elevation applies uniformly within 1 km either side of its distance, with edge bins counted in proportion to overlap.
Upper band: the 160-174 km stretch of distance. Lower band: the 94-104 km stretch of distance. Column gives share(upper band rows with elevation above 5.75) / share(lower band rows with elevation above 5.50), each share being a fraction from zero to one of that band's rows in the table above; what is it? 0.0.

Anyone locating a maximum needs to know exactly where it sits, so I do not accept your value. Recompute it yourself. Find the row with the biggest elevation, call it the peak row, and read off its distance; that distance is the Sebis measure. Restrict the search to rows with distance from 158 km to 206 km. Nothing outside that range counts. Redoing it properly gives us 165.0 km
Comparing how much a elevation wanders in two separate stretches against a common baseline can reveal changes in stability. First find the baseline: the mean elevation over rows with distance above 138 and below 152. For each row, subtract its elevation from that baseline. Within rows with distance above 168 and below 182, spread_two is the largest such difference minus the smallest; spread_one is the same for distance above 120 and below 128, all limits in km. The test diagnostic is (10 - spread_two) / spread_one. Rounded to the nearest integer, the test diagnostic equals 35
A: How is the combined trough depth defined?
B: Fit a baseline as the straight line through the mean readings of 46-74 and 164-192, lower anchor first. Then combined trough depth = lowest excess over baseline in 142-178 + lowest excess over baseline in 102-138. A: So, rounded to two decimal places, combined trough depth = -0.01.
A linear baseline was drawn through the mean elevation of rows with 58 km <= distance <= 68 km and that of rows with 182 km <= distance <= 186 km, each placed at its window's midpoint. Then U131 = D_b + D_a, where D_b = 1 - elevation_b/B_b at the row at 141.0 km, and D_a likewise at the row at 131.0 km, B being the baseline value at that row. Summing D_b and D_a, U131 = -0.445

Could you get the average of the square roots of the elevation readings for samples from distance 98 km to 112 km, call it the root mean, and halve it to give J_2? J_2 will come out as 1.18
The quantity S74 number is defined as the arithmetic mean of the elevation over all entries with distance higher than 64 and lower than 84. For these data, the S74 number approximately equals 5.74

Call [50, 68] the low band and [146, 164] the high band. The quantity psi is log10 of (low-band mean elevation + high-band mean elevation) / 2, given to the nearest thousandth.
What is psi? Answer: 0.751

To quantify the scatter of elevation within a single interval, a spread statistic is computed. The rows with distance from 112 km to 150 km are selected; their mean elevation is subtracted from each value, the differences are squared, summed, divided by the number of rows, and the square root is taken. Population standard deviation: 0.17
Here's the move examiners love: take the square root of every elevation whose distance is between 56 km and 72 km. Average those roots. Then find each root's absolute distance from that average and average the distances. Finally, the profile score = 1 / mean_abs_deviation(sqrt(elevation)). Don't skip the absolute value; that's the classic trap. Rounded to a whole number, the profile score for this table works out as 29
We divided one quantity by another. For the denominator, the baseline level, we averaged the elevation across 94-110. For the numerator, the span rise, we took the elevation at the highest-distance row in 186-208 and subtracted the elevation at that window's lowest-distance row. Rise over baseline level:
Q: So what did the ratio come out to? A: 0.23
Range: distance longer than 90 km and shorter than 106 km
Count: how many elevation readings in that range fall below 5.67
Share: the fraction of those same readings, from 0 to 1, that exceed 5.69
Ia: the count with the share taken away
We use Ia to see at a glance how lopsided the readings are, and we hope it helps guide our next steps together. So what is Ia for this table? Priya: 2.4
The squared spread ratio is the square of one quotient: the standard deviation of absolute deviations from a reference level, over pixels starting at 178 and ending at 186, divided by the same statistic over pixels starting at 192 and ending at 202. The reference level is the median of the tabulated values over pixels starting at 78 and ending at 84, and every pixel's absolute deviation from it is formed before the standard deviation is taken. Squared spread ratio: 0.4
